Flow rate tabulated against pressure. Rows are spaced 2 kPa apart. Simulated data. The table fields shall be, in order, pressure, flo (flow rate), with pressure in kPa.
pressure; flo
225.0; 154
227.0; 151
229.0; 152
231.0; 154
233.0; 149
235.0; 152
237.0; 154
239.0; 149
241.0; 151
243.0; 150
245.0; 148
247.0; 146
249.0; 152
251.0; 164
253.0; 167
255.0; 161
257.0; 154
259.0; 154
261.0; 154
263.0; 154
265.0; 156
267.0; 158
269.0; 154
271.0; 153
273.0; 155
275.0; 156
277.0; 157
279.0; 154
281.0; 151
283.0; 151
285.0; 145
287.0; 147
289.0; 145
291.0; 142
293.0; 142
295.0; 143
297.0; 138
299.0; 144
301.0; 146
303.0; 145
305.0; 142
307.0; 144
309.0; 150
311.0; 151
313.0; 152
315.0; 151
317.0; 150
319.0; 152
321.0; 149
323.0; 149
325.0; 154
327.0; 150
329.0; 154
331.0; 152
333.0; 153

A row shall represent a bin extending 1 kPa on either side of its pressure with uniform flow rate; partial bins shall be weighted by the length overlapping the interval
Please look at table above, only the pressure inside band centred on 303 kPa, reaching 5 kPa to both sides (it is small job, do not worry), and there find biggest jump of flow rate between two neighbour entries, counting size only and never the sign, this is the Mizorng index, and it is 3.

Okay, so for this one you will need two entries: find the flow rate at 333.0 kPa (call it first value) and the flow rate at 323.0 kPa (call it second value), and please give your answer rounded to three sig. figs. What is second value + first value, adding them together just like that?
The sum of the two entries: 302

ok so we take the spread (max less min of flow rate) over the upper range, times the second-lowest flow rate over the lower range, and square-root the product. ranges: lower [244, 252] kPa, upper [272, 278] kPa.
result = 17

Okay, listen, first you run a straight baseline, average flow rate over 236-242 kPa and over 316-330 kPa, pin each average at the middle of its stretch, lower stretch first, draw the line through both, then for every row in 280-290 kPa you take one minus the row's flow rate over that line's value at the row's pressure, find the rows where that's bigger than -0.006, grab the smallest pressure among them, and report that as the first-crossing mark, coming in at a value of 281.0 kPa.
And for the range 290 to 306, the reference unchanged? 291.0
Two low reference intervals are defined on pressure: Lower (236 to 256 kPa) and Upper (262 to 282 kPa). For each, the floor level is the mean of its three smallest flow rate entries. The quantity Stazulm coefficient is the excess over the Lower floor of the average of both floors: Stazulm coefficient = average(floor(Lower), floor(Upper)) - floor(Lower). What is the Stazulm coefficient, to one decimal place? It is 2.5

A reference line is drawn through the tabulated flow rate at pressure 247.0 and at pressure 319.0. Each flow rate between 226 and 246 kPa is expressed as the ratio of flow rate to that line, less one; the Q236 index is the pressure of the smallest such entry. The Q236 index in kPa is 245.0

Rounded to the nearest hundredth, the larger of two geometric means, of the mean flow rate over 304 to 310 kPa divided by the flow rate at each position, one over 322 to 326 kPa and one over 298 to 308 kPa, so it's 1.01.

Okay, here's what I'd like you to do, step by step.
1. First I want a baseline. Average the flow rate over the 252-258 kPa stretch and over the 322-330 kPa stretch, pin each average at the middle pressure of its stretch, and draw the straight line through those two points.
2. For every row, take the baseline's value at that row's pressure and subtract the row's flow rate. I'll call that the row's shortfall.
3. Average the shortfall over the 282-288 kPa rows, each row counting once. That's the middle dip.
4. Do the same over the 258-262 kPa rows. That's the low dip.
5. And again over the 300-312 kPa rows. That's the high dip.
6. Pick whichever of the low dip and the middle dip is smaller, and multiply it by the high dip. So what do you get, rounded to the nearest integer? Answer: 48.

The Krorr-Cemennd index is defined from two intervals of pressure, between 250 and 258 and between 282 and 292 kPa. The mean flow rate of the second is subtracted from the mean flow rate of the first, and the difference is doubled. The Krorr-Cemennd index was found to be 31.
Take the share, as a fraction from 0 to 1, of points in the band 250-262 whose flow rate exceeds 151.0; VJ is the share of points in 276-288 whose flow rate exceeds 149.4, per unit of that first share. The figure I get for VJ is 0.67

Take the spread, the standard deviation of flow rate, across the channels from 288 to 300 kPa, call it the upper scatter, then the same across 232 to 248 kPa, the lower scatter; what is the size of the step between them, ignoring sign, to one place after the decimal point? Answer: 0.1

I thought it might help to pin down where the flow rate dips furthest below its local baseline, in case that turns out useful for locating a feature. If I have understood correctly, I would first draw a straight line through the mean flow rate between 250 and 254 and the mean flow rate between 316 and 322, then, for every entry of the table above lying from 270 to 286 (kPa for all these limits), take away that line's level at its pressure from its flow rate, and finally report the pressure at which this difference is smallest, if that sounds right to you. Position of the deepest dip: 285.0 kPa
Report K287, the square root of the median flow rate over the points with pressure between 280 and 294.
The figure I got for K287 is 12.0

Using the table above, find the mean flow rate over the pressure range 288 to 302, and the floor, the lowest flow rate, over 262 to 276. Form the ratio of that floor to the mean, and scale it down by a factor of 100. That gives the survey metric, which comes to 0.0107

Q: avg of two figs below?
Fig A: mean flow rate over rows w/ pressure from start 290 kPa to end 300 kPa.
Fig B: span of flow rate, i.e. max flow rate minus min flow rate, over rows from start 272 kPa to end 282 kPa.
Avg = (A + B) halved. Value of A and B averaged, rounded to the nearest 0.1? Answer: 73.9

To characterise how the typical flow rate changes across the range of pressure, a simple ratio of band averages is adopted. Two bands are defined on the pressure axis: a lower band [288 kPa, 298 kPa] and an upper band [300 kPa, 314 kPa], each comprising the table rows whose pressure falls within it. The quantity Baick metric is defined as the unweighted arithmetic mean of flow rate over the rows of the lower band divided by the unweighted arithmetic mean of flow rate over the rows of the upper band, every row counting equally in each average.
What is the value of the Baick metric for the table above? 0.97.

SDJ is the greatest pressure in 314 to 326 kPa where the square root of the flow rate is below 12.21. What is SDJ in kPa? 323.0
